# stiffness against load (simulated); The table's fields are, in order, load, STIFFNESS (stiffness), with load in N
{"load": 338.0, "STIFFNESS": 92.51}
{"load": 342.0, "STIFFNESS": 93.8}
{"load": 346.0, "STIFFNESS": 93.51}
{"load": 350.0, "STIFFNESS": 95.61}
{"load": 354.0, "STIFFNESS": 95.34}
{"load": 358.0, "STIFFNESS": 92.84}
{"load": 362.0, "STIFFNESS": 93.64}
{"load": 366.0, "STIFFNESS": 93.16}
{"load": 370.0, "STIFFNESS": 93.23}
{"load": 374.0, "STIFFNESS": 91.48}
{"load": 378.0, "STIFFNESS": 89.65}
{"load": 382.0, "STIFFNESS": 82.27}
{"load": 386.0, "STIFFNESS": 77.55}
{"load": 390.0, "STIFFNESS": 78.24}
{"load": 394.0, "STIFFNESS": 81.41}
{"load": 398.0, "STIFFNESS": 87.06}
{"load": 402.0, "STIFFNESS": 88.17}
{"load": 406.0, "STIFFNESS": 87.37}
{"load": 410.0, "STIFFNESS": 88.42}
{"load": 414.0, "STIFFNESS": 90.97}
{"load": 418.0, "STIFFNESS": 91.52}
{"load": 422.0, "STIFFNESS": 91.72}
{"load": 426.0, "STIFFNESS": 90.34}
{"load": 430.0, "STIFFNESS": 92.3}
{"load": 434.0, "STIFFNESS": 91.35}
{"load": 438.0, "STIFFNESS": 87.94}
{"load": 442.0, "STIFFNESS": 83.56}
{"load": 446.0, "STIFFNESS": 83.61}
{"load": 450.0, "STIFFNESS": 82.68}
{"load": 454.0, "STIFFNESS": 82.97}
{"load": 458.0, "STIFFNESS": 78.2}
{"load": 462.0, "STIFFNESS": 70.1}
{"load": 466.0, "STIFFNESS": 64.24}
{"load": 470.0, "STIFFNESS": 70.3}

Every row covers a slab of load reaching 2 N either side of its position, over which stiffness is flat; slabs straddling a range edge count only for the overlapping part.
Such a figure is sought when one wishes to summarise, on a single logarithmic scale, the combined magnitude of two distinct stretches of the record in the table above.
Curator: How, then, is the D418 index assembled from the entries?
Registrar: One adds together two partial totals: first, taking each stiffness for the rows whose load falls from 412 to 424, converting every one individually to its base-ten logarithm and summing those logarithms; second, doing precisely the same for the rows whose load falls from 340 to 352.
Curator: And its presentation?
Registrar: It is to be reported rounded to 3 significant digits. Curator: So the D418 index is 11.8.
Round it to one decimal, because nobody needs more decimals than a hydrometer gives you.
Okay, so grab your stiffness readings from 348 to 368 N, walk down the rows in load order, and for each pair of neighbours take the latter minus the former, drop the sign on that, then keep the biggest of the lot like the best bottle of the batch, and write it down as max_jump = 2.5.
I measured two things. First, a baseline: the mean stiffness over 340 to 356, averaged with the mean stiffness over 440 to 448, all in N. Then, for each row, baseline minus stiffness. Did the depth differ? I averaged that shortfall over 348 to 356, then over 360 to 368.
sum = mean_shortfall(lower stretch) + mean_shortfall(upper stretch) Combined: -11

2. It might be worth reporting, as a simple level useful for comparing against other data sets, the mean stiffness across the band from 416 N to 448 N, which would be 89.0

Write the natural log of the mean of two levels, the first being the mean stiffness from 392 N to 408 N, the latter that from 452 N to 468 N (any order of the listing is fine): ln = 4.38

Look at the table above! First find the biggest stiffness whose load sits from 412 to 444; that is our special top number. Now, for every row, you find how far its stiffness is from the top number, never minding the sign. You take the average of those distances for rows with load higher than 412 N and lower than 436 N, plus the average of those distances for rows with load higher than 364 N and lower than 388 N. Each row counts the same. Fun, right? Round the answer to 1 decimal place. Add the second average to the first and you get 5.9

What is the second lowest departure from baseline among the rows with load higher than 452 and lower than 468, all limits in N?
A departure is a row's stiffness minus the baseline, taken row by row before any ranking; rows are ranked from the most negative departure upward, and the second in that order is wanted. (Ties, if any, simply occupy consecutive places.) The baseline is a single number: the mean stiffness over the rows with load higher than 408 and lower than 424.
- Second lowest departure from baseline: -21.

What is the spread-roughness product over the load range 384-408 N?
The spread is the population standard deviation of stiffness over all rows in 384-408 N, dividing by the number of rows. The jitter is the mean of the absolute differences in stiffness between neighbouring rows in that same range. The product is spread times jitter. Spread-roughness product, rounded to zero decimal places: 10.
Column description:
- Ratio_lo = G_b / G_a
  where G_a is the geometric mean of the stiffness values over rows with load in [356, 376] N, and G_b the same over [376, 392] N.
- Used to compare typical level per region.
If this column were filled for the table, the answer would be 0.88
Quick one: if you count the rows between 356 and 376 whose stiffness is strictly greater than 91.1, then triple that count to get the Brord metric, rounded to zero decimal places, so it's 15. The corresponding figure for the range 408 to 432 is 9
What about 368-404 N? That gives 6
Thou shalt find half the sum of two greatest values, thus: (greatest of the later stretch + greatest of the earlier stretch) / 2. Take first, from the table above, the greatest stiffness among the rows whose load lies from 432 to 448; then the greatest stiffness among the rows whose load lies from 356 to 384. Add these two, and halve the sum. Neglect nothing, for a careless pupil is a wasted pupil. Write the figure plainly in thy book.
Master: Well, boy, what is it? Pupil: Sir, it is 92.5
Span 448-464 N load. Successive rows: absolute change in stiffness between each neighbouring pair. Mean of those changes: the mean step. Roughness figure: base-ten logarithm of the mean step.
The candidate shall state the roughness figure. 0.64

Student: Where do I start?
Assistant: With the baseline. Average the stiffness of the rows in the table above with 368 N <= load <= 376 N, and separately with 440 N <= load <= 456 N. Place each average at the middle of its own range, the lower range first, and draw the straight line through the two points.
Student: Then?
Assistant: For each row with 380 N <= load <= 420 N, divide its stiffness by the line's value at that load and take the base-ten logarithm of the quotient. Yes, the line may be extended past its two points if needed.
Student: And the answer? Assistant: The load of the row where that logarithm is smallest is 386.0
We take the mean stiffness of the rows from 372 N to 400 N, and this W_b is 84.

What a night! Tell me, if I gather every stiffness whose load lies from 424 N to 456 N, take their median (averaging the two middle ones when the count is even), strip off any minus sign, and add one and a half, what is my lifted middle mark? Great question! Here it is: 87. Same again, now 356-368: 95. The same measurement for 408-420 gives 92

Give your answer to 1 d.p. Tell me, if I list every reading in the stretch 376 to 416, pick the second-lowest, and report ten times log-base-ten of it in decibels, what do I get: 18.9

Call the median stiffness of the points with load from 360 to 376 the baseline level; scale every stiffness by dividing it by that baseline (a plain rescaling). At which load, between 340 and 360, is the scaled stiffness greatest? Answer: 350.0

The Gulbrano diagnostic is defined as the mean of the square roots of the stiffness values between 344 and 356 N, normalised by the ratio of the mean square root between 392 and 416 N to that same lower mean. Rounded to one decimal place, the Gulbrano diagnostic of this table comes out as 10.2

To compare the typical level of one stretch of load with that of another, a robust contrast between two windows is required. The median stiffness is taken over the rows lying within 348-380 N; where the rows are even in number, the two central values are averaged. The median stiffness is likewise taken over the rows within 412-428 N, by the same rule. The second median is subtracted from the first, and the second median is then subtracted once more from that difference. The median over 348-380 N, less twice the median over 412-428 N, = -89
